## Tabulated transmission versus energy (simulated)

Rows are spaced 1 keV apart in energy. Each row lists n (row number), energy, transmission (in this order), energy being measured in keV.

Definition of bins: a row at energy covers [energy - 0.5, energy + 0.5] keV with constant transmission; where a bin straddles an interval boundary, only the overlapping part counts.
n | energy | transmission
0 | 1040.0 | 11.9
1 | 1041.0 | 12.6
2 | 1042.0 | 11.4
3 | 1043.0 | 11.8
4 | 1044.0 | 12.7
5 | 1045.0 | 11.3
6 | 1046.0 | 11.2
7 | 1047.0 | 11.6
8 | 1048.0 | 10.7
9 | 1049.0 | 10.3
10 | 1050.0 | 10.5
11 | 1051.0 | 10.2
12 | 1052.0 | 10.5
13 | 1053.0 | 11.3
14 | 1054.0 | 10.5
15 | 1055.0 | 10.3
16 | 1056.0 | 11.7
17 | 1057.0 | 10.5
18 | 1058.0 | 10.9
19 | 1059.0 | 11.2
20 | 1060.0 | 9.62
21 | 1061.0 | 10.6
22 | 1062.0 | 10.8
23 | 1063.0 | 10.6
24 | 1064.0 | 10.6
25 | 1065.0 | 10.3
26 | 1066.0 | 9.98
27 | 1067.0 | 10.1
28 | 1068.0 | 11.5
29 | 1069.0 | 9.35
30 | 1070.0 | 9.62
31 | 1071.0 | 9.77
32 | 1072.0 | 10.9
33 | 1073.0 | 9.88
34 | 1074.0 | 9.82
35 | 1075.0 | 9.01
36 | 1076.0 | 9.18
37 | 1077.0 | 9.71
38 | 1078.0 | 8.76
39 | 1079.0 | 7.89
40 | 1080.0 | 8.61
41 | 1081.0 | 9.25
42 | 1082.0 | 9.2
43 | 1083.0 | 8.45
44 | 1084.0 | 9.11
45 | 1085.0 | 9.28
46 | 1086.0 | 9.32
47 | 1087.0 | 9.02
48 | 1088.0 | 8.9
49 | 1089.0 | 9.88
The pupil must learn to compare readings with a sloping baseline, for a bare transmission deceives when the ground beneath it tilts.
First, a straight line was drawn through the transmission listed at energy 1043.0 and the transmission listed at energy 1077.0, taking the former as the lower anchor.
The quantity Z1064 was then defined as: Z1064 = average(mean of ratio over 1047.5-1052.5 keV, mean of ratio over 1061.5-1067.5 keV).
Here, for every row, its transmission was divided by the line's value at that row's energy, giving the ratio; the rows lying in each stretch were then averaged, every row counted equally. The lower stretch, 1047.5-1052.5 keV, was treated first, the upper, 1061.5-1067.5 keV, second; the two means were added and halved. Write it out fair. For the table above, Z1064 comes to 0.96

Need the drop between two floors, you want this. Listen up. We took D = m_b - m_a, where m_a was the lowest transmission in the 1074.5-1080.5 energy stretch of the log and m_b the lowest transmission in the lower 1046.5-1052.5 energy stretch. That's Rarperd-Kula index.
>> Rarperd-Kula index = 2.3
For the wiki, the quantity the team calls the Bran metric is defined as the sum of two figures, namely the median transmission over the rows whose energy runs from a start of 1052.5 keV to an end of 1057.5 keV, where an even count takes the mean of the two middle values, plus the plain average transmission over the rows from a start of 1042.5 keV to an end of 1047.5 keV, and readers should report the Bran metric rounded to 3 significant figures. 22.2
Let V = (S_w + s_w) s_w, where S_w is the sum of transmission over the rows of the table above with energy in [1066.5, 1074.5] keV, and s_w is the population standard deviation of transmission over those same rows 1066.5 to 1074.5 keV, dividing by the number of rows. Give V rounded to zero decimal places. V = 55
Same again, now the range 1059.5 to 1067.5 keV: 31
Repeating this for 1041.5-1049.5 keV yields 62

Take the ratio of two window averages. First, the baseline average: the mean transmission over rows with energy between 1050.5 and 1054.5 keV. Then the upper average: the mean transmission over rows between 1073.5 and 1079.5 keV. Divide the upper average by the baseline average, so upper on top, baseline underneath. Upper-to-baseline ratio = 0.85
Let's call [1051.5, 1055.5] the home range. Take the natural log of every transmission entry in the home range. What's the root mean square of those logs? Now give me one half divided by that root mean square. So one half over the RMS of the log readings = 0.211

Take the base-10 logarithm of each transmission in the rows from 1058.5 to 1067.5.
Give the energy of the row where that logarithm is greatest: 1059.0 keV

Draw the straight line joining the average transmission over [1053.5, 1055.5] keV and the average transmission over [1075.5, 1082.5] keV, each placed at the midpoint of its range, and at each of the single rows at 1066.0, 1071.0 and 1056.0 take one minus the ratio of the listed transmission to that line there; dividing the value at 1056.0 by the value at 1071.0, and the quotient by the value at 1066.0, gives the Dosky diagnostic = -133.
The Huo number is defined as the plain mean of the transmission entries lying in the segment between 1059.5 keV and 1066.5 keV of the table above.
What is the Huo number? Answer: 10.4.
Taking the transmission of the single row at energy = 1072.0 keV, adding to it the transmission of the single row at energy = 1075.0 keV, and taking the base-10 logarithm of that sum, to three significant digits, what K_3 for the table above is 1.30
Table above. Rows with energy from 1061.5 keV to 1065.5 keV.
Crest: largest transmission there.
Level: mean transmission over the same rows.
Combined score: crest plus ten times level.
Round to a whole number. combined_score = 117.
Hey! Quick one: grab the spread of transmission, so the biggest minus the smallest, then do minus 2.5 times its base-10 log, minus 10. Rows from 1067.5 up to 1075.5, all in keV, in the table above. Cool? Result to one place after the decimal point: -11.0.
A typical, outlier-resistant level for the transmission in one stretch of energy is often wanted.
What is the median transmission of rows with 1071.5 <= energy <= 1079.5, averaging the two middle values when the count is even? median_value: 9.4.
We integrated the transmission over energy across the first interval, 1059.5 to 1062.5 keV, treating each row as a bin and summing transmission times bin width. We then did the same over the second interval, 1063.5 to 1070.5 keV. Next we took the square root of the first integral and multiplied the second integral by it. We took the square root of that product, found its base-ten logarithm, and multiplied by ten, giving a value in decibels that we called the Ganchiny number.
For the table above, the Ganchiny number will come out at 13.0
